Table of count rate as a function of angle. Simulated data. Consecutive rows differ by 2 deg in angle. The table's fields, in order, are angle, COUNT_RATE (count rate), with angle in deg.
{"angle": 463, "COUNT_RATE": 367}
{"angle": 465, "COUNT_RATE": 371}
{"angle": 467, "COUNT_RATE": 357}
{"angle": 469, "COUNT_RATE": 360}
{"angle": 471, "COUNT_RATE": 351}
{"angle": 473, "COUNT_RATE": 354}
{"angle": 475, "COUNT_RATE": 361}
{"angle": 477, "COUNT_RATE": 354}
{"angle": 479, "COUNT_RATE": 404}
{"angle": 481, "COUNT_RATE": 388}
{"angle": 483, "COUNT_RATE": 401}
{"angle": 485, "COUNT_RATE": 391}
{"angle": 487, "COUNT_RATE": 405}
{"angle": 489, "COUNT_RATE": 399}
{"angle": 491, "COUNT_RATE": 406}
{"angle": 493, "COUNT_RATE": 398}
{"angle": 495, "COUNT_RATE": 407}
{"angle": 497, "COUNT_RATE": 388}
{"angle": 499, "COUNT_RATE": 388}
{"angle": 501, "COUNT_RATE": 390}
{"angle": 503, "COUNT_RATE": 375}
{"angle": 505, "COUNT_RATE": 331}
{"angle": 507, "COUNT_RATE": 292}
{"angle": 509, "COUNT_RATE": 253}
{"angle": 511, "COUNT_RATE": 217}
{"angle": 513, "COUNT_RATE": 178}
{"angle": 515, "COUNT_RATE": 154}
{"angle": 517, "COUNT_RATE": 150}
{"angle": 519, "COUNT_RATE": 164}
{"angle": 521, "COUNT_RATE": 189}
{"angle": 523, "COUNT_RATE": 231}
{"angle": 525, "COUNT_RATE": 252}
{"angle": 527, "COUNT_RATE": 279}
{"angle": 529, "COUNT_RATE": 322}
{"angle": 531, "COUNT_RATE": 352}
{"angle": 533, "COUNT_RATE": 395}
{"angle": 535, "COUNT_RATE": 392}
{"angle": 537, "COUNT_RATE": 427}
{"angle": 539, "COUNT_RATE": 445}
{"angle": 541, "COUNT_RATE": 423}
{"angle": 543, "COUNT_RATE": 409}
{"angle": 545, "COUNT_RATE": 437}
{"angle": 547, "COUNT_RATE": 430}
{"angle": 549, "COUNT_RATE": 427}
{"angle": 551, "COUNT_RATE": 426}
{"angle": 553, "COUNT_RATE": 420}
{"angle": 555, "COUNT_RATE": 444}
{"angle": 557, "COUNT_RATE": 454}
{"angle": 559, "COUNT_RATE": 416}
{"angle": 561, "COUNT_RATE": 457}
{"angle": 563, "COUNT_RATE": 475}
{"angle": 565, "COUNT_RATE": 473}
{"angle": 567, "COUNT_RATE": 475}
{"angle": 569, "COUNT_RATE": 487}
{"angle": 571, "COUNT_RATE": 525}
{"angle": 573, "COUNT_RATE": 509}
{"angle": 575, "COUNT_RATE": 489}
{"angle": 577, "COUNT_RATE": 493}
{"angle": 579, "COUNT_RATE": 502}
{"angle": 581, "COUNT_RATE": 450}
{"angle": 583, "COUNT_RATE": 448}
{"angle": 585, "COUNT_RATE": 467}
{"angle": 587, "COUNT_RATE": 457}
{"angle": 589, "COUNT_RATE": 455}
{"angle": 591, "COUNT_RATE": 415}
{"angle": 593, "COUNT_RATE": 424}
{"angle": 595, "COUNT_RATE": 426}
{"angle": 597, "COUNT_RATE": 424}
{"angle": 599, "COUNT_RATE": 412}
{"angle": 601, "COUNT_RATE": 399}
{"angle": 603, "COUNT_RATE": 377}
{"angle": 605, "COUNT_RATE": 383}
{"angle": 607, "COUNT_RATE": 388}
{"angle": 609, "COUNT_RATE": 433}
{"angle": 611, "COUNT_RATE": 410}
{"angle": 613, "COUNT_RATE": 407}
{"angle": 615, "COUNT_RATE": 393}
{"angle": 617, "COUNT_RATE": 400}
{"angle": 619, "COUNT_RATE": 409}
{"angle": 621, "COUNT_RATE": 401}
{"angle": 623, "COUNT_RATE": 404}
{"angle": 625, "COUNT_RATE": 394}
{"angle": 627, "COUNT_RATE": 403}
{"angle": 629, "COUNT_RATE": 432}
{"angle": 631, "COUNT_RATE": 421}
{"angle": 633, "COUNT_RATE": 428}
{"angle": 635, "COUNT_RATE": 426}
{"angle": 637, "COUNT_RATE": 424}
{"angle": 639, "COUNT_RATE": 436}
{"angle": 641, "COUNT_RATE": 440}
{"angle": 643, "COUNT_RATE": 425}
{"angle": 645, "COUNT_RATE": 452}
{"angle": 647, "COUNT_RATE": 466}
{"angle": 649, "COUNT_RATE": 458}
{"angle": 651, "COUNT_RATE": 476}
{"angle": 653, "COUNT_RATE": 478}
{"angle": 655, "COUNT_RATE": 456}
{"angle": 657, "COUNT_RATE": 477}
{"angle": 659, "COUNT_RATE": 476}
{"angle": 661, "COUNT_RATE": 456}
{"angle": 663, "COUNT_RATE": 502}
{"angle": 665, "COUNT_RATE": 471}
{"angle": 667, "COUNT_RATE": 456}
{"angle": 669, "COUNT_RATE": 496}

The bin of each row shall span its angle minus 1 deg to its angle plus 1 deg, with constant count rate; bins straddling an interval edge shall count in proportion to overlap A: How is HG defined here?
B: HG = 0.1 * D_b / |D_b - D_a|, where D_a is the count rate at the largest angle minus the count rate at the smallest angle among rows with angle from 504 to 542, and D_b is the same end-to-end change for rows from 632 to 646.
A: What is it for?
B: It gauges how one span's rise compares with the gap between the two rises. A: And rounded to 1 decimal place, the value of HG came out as 0.0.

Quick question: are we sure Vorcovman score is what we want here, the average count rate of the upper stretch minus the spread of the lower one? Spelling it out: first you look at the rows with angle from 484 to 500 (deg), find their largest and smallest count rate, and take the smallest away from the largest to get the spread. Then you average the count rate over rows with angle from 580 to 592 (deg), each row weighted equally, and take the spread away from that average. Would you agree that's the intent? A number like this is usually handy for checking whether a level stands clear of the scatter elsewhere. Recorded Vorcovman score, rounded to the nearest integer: 430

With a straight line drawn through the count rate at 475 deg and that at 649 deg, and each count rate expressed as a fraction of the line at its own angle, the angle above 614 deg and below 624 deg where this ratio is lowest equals 615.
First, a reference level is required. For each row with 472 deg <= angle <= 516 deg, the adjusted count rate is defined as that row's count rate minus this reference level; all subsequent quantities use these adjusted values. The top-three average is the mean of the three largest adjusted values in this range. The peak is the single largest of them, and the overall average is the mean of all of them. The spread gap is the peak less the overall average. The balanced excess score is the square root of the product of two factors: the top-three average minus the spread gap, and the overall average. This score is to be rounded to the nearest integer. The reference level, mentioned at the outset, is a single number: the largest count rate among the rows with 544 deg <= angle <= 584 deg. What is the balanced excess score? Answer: 178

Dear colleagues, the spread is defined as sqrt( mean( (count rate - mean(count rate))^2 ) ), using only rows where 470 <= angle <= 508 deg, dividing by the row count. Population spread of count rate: 30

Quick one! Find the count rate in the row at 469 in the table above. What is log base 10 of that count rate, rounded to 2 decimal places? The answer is 2.56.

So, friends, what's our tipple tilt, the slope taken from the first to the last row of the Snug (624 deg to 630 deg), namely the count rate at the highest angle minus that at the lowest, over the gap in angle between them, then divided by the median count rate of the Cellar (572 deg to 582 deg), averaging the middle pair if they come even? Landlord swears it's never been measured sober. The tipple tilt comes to 0.019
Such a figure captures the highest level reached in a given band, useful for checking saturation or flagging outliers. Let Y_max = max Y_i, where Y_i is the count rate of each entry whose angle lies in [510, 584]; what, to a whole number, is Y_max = 525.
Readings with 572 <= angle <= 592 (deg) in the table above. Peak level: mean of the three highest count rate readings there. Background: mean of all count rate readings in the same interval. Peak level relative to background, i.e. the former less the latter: 33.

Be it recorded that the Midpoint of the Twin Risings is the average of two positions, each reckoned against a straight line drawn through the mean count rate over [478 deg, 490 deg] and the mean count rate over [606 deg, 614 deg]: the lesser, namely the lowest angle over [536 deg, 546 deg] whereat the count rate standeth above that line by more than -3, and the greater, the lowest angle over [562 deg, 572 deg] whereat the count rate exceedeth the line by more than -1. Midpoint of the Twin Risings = 550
